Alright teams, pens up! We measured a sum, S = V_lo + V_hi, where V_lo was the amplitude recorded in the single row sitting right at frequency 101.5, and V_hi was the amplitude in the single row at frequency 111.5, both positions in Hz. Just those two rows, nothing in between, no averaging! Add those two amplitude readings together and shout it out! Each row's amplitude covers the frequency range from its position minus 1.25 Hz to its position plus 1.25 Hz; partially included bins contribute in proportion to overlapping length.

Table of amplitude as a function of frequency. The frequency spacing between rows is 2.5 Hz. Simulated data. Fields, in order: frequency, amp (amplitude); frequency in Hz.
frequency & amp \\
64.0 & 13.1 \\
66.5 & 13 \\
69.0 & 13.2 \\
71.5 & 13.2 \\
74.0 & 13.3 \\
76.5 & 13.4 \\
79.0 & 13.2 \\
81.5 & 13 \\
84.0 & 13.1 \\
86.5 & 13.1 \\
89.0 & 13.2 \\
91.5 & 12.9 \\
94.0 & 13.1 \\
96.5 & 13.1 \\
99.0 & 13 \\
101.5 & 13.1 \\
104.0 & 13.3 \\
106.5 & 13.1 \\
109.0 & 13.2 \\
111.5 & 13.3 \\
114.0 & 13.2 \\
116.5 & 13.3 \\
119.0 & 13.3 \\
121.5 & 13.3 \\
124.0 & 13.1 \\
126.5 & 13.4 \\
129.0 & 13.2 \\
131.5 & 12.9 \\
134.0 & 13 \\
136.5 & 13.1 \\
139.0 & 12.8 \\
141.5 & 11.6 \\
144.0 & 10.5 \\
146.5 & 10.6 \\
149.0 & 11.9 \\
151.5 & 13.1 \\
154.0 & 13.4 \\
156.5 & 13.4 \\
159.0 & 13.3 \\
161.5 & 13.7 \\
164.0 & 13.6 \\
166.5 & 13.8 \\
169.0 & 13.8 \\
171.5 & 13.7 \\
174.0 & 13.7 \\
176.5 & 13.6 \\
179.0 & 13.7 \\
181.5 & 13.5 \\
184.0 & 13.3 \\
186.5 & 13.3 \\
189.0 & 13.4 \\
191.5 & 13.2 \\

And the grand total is 26.4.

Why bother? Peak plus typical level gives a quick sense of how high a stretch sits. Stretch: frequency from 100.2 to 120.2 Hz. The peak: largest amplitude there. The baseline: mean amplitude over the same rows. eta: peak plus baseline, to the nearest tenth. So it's 26.5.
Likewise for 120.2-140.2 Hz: 26.5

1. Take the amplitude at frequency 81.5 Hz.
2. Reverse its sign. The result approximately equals -13.0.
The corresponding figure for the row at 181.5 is -13.5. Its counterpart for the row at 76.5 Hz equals -13.4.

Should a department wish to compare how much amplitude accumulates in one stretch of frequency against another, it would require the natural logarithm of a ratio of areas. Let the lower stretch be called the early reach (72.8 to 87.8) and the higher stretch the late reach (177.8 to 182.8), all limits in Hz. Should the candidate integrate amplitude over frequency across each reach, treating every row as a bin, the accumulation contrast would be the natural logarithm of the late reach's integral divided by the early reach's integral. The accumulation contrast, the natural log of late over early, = -1.07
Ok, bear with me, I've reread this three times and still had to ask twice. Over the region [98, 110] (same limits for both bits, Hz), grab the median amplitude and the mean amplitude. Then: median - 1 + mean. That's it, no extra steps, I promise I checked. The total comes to 25.2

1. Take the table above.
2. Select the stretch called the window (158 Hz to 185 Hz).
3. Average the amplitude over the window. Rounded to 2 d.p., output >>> 13.61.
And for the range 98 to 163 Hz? 12.89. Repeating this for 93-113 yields 13.15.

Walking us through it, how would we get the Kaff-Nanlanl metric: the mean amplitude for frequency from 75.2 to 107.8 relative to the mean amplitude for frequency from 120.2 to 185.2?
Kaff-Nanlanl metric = 1.01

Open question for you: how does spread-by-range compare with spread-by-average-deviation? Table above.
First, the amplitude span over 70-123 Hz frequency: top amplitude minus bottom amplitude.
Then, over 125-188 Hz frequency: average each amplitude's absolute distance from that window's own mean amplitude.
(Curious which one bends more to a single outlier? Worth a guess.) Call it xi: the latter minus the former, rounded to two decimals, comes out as 0.14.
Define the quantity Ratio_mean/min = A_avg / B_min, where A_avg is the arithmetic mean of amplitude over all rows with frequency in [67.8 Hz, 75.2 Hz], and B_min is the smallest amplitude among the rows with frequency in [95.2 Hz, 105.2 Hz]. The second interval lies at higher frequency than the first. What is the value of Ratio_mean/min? 1.018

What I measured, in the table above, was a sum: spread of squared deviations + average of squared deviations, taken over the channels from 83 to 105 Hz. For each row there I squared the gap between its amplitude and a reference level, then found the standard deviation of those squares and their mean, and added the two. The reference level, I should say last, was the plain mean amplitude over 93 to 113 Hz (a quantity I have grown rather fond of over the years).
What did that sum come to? 0.03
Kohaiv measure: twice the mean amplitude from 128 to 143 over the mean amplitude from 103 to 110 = 1.93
